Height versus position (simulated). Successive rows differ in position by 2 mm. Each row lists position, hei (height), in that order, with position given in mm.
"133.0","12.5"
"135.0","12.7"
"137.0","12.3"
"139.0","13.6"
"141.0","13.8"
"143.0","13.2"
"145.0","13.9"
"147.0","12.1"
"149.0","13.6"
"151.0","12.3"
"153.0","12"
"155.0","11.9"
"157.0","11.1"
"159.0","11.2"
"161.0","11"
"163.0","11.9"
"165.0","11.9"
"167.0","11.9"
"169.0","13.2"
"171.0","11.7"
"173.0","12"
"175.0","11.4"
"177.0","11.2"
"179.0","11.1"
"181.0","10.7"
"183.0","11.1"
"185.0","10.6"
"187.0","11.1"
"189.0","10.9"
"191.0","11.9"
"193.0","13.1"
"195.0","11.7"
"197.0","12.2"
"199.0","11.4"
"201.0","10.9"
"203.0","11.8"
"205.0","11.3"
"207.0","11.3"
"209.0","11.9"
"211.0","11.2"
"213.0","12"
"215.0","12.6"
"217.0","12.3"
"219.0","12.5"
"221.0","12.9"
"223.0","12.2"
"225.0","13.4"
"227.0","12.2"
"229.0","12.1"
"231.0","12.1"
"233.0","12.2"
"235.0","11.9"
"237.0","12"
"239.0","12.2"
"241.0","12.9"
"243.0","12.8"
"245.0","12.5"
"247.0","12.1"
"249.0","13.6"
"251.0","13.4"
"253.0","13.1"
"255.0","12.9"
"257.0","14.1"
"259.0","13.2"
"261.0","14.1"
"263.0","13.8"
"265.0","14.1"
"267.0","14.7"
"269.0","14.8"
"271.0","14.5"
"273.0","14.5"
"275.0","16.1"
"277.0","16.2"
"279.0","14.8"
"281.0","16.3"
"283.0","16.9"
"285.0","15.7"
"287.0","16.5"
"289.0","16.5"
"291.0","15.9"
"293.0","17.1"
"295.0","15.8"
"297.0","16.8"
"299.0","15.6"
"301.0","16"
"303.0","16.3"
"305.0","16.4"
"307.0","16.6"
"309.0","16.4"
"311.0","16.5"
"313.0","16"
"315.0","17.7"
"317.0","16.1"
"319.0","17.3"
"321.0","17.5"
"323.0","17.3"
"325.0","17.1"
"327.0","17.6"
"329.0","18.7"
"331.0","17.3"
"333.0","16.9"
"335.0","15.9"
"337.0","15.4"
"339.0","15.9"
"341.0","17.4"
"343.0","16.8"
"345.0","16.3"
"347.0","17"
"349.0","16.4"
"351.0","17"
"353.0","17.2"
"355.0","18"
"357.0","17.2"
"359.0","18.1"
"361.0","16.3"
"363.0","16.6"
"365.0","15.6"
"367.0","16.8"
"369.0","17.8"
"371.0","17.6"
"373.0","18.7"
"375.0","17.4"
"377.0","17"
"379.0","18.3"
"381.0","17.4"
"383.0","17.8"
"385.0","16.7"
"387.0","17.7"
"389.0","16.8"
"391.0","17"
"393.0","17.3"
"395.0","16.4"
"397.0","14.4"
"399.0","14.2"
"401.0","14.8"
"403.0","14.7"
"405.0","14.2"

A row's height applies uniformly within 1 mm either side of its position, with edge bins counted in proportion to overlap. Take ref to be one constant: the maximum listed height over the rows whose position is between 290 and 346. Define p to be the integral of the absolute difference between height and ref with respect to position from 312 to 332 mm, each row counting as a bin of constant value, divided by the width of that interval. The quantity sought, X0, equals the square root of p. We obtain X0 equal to 1.20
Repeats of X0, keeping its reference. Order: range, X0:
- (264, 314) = 1.68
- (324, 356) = 1.33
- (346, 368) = 1.33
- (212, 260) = 2.46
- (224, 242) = 2.52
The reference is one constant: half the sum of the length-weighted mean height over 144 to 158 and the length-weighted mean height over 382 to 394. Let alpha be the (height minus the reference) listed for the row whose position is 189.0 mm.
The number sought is -4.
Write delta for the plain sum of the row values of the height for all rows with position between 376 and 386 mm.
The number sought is 87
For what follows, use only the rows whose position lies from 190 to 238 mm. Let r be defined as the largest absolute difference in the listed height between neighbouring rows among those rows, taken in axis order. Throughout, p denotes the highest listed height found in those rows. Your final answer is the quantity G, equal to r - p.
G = -12.0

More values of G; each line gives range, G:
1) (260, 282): -14.7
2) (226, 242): -12.2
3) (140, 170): -12.1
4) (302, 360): -17.0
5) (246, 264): -12.6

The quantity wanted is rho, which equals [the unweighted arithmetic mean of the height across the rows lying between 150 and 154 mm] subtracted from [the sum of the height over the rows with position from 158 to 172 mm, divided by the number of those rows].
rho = -0.3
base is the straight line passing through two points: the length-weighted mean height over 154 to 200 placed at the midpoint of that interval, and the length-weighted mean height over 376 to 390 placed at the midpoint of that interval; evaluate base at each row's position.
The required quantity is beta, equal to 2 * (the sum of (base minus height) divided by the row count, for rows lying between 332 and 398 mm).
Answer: -0.1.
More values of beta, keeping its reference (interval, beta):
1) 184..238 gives 1.2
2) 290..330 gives -2.8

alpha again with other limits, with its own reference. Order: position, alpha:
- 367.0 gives 2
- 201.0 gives -4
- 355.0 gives 3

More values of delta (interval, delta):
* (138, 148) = 67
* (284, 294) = 82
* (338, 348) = 83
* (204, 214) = 58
